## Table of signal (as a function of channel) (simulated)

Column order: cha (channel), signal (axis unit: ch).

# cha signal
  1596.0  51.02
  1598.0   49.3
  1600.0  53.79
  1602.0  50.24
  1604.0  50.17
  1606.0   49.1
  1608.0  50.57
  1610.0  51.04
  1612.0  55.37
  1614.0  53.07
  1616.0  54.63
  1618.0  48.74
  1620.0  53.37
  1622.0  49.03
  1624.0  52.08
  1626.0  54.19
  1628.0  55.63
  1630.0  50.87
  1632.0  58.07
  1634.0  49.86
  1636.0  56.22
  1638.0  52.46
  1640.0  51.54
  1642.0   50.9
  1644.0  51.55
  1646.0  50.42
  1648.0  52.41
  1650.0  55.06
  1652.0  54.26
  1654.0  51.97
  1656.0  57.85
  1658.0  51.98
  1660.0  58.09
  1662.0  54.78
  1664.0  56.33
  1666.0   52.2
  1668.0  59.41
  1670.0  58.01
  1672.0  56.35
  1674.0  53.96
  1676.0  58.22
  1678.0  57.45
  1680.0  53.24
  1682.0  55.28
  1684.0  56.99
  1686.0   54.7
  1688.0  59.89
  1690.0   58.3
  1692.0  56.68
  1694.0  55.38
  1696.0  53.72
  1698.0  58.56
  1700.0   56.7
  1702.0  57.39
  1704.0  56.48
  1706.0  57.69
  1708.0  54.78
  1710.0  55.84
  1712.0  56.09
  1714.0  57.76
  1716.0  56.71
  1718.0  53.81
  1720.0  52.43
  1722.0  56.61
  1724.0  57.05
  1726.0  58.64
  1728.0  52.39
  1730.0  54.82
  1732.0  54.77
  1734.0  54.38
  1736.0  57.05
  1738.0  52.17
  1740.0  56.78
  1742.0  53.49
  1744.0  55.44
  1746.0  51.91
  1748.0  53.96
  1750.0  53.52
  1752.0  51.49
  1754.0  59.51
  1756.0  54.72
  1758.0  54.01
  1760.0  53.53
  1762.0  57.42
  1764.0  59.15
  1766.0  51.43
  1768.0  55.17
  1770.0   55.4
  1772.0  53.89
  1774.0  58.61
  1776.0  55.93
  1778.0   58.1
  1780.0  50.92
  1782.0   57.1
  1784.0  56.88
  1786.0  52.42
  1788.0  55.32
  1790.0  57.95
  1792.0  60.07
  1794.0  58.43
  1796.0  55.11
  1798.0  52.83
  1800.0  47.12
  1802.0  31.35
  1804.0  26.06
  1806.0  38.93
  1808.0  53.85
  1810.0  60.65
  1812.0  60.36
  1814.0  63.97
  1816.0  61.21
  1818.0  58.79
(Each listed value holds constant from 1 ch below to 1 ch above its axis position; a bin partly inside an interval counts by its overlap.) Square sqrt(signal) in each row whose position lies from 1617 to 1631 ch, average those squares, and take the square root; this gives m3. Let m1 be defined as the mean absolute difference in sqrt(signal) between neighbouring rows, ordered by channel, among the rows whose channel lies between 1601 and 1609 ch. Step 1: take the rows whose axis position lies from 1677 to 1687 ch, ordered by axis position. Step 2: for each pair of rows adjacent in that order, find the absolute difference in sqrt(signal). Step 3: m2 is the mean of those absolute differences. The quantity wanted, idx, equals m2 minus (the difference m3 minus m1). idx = -6.98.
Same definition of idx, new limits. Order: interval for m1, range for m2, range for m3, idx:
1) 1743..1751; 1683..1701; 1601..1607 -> -6.75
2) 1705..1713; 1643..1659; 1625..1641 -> -7.03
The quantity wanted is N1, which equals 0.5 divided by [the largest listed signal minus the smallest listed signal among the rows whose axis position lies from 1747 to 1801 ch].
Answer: 0.039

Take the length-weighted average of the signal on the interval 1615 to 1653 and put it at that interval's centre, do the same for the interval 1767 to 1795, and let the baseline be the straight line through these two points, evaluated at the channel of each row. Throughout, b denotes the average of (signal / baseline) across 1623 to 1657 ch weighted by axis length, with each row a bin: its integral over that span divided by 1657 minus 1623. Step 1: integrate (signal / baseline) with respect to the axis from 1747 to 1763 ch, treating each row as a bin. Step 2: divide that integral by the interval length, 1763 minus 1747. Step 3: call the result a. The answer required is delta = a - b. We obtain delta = -0.022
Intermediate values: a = 0.99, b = 1.01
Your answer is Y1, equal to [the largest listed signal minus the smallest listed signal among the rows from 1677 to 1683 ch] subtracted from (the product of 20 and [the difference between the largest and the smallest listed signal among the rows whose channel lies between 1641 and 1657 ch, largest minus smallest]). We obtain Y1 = 144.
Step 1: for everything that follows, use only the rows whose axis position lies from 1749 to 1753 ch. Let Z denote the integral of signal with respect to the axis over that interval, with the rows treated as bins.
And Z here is 210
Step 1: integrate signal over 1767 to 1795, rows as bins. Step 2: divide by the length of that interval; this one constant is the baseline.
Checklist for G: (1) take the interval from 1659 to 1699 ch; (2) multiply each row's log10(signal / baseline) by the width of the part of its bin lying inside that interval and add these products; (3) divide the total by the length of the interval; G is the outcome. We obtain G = 0.001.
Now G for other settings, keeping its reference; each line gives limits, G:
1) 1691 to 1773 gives -0.007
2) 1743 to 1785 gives -0.008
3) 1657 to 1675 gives -0.004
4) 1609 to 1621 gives -0.028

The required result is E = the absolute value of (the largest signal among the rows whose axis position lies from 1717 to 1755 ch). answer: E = 59.5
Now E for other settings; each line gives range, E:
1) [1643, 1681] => 59.4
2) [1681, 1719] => 59.9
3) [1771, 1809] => 60.1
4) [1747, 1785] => 59.5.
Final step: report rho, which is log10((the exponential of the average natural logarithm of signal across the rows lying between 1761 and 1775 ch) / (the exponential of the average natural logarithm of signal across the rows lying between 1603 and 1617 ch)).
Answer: 0.03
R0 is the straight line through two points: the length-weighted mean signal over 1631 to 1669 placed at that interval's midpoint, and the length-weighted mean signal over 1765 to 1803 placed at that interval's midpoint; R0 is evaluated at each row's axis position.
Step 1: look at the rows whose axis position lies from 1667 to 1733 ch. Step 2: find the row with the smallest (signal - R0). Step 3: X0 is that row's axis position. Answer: 1728.0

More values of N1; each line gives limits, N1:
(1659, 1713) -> 0.065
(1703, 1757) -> 0.062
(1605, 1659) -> 0.054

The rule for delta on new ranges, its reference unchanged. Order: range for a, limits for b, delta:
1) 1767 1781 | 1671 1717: -0.053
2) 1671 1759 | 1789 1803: 0.101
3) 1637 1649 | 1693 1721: -0.054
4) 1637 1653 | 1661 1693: -0.061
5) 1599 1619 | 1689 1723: -0.041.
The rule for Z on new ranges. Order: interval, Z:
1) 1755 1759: 217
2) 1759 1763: 222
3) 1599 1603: 208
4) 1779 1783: 216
